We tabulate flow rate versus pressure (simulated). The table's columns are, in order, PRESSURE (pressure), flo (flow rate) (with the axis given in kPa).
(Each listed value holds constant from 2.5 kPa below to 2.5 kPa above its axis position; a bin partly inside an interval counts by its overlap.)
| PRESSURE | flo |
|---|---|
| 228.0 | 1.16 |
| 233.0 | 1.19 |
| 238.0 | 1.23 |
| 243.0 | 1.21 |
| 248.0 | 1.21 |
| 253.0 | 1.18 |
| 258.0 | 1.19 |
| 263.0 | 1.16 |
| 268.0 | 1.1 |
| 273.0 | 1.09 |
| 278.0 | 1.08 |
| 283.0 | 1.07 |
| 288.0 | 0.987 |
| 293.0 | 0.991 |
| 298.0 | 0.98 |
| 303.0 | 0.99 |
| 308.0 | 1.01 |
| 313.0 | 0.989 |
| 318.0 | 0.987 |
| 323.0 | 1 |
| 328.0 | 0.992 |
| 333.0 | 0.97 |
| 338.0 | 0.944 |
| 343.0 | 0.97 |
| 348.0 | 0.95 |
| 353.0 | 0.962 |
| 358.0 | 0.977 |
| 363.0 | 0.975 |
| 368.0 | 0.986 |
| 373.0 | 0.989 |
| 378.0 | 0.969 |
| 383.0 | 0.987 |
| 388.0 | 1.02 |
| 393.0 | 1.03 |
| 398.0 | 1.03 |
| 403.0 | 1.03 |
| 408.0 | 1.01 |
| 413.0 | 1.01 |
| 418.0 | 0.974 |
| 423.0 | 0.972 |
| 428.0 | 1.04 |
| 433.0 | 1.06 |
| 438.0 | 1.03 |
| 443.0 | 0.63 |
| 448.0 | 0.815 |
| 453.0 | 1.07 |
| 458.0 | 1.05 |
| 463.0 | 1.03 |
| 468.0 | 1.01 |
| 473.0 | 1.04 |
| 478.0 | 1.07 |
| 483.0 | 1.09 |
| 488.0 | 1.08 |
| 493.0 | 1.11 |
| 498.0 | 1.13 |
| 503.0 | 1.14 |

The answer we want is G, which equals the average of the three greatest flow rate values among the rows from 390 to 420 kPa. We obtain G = 1.03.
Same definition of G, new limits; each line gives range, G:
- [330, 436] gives 1.04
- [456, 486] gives 1.07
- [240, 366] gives 1.20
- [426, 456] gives 1.06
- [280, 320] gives 1.02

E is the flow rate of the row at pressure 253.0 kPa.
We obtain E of 1.18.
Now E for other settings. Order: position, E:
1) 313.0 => 0.989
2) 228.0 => 1.16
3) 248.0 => 1.21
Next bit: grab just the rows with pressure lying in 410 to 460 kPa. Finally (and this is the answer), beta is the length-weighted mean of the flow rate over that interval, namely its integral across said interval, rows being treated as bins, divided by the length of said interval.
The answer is 0.96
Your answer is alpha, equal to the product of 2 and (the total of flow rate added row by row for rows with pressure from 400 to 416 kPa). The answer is 6.1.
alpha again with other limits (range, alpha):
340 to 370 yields 11.6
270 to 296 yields 10.4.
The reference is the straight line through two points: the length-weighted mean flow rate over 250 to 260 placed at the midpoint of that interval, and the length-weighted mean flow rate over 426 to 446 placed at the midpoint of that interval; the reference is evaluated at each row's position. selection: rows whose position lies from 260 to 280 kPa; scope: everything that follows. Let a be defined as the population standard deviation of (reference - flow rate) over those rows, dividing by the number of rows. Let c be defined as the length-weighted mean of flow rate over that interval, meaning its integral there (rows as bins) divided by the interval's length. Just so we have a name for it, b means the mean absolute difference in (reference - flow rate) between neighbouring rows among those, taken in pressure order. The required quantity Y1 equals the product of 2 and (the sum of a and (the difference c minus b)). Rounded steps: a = 0.024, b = 0.020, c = 1.11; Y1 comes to 2.23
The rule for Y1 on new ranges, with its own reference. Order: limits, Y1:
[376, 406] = 2.06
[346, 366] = 1.94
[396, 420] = 2.02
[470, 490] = 2.14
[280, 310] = 2.01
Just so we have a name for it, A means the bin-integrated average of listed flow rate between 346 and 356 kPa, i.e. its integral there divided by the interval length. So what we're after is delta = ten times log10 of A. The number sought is -0.2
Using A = 0.96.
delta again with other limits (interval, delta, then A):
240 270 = 0.7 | 1.18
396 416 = 0.1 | 1.02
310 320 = 0.0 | 0.99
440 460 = -0.5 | 0.89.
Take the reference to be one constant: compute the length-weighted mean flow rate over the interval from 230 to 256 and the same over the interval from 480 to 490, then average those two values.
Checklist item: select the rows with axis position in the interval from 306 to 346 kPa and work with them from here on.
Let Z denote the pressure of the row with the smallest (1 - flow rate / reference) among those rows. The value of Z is 308.0 kPa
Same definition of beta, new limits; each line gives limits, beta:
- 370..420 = 1.01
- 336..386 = 0.97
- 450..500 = 1.06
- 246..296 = 1.10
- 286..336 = 0.99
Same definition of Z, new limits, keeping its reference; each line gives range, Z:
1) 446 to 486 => 483.0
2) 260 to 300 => 263.0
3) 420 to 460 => 453.0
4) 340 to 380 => 373.0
